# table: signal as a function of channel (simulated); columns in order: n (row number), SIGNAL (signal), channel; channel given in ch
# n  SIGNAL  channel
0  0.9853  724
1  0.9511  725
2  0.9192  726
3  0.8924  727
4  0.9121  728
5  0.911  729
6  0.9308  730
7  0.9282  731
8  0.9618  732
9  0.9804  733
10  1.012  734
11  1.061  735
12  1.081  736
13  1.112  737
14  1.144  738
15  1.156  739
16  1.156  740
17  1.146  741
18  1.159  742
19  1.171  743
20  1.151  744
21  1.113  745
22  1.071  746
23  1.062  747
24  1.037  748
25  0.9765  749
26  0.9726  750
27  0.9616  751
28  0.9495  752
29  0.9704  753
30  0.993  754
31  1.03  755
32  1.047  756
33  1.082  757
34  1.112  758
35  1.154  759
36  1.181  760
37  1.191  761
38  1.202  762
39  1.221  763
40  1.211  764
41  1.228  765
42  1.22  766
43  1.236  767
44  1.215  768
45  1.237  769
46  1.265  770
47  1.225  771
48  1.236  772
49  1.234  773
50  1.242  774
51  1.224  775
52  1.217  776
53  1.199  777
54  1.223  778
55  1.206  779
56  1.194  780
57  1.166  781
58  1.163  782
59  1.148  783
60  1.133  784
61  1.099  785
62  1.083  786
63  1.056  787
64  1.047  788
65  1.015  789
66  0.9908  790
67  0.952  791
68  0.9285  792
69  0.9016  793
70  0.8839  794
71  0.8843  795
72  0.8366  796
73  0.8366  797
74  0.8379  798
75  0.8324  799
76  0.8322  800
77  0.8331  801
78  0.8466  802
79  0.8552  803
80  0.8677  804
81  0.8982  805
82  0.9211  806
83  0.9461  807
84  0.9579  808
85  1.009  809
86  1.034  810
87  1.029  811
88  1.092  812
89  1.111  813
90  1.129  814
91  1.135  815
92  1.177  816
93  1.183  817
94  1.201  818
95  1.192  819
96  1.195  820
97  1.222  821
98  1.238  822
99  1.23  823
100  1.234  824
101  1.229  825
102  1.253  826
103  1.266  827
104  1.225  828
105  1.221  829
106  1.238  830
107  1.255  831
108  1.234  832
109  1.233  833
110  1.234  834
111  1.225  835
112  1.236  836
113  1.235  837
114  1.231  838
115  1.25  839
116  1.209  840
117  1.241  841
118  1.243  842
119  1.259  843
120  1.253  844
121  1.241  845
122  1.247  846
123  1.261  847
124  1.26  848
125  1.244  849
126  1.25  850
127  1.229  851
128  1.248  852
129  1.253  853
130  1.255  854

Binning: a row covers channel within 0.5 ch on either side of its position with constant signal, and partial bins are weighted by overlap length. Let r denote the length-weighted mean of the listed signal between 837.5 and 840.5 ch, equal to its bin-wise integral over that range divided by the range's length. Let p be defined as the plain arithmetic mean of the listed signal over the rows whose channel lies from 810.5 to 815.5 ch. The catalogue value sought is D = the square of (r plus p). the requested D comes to 5.4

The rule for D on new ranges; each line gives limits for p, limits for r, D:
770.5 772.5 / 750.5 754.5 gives 4.8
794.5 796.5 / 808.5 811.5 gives 3.6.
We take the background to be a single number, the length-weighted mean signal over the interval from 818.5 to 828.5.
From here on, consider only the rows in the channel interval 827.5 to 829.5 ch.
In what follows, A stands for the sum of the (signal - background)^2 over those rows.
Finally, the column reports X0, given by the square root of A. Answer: 0.008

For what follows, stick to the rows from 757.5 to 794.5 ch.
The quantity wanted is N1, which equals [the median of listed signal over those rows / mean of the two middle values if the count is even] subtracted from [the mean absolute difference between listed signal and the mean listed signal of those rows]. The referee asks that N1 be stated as -1.11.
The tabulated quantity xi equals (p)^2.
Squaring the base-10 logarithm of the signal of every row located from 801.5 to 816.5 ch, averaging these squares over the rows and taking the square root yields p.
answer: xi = 0.0022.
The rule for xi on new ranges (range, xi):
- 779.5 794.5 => 0.0021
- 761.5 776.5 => 0.0079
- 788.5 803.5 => 0.0037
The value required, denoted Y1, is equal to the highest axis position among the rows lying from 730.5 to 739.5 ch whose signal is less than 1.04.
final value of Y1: 734 ch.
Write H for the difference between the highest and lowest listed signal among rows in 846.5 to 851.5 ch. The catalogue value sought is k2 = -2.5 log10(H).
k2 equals 3.7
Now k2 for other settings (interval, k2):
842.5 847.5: 4.2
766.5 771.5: 3.3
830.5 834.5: 4.1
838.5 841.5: 3.5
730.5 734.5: 2.7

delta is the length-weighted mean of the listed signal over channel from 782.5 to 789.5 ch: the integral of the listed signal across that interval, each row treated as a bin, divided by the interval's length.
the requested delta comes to 1.1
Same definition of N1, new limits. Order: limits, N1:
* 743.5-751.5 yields -0.99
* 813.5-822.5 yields -1.17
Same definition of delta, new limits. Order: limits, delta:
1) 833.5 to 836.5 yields 1.2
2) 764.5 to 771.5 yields 1.2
